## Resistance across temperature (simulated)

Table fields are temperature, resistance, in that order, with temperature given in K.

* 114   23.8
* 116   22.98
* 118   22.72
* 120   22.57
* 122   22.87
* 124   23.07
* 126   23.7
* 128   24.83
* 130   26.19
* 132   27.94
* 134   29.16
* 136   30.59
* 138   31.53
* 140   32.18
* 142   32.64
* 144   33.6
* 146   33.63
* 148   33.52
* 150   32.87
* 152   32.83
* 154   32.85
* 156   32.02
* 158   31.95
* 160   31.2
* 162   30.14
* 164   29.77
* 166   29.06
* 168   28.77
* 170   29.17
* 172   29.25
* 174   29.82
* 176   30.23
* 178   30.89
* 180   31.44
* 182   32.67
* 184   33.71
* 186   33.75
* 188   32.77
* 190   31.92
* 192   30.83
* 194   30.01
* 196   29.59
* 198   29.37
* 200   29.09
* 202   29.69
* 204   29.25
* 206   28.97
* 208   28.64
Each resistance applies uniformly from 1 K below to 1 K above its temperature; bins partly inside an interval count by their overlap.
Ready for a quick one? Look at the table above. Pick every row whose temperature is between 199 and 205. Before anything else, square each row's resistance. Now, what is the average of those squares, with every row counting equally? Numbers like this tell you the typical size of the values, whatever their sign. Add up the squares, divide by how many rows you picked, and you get 861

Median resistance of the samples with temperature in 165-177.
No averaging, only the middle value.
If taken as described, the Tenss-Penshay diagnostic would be 29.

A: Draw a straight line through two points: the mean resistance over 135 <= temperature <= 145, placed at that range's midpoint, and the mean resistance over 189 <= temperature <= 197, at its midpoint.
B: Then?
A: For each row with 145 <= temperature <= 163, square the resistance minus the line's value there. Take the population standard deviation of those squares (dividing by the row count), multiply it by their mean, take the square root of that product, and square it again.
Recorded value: 1.2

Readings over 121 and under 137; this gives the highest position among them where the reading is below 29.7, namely 134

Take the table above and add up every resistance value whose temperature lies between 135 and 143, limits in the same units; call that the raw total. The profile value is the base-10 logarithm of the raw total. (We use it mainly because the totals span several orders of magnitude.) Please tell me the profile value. 2.10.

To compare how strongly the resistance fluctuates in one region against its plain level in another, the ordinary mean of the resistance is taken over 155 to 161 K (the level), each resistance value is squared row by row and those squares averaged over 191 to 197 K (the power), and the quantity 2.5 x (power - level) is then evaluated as 2193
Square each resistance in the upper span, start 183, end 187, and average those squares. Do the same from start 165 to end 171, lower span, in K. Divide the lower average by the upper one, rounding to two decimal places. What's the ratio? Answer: 0.74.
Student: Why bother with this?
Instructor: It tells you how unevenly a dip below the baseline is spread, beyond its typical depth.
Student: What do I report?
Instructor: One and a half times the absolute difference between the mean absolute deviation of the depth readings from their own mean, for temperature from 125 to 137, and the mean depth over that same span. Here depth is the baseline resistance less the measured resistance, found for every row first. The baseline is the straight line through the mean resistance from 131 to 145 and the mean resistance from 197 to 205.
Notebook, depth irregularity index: 3.0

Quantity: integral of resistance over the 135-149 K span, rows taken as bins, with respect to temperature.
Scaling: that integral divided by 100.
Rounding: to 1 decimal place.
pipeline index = 4.6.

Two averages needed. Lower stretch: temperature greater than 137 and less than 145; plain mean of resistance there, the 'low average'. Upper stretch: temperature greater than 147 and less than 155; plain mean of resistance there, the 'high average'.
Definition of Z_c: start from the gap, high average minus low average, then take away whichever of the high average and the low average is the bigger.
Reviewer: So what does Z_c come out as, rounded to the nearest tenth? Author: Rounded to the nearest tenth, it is -32.5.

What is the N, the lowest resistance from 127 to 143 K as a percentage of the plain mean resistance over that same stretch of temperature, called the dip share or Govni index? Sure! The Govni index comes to 84.5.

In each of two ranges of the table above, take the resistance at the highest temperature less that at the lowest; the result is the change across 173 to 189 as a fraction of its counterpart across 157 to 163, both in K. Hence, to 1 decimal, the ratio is -1.6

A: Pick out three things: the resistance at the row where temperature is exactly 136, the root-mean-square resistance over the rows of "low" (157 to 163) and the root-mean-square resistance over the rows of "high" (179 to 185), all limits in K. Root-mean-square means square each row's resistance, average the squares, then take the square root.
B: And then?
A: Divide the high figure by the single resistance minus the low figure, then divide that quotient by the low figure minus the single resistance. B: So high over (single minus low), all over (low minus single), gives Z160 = -123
